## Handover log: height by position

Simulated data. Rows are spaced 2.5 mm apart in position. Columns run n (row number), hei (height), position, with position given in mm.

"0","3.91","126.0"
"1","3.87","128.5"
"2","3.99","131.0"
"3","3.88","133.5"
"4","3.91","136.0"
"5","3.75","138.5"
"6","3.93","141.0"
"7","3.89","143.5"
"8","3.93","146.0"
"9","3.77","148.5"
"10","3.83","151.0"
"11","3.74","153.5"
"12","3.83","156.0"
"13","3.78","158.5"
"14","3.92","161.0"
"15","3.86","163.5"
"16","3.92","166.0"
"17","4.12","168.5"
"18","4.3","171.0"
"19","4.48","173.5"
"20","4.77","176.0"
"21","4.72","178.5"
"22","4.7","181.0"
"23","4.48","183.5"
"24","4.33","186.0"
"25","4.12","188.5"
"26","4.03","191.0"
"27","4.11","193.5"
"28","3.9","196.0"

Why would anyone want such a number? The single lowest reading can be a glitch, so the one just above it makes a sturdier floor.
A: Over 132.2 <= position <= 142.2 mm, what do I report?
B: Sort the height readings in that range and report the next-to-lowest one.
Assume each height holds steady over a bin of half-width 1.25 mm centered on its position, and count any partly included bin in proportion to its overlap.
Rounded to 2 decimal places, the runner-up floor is 3.88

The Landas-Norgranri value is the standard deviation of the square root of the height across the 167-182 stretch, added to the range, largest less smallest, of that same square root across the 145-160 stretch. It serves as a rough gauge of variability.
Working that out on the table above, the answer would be 0.11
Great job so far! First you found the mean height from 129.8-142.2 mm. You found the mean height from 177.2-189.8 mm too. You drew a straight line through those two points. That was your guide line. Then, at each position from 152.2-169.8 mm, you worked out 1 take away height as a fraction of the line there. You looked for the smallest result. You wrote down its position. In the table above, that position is 168.5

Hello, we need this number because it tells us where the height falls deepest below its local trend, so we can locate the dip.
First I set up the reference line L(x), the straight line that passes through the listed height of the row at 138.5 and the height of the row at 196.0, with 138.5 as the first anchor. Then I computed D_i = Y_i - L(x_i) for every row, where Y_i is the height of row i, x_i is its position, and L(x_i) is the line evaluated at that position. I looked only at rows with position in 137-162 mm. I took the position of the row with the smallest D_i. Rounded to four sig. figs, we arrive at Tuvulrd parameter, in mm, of 153.5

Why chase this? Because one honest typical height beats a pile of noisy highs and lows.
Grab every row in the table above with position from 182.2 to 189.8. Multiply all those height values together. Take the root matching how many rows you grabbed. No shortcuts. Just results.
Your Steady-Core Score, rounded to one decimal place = 4.3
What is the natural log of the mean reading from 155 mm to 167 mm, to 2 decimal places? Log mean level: 1.35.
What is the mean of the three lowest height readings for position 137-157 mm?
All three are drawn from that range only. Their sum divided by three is 3.75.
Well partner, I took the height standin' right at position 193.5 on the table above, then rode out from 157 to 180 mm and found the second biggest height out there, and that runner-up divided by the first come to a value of 1.15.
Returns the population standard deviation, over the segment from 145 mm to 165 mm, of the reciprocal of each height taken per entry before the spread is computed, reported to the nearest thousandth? 0.004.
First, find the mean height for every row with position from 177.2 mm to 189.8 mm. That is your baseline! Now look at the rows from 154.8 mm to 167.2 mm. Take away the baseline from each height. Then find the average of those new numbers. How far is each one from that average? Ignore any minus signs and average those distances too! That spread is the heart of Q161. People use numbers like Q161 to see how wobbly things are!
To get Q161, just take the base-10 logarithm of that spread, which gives -1.3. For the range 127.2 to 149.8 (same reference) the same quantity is -1.3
